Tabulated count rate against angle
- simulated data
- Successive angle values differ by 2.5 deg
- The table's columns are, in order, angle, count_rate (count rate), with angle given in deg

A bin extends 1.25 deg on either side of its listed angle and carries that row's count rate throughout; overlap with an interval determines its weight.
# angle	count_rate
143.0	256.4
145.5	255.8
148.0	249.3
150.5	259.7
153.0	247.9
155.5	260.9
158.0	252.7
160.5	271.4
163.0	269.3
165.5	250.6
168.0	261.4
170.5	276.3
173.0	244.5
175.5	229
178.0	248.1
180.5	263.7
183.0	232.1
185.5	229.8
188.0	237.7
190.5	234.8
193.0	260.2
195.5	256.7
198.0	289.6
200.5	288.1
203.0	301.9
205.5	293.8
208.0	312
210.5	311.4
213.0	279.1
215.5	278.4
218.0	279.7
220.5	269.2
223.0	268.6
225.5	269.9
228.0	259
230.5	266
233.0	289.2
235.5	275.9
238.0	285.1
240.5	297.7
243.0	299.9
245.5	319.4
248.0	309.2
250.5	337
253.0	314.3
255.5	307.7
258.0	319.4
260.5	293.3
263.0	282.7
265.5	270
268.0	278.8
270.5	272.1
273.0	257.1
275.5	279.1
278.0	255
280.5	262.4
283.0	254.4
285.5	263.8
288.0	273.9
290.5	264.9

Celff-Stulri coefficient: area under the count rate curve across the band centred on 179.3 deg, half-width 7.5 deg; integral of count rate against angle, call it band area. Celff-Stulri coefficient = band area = 3618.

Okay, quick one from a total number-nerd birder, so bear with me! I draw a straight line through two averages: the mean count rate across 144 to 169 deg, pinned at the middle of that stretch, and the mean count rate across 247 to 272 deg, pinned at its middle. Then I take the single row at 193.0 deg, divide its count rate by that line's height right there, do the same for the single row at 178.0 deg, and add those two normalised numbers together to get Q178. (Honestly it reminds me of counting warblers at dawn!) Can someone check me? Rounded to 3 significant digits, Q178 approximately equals 1.89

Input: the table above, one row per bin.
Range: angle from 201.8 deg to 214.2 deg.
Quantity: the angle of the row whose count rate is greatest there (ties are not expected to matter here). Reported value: 208.0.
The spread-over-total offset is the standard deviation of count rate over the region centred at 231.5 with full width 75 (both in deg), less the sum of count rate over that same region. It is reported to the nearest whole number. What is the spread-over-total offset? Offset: -8683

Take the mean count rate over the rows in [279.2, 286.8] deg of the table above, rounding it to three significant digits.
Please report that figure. 260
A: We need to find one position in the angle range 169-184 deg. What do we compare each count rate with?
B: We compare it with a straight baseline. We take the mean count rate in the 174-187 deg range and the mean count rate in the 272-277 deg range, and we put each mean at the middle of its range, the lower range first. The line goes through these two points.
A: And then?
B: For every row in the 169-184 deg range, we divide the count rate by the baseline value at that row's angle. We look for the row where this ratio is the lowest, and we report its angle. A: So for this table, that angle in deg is 175.5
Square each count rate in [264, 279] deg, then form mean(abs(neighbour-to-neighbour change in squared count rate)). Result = 8225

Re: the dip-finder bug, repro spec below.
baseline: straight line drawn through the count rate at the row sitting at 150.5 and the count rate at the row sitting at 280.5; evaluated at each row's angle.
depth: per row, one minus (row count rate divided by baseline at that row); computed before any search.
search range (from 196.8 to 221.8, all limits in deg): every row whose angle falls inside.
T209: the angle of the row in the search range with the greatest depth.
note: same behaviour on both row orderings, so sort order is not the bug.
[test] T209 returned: 220.5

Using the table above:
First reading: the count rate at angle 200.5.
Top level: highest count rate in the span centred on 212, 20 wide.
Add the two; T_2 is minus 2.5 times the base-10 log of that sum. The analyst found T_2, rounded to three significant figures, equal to -6.95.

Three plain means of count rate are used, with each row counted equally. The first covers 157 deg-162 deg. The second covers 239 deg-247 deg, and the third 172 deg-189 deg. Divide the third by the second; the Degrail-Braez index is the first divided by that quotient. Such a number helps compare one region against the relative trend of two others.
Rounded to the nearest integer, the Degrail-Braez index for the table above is 333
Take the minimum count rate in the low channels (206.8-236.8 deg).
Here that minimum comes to 259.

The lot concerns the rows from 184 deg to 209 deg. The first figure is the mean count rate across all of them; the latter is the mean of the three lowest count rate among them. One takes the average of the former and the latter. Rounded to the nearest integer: 252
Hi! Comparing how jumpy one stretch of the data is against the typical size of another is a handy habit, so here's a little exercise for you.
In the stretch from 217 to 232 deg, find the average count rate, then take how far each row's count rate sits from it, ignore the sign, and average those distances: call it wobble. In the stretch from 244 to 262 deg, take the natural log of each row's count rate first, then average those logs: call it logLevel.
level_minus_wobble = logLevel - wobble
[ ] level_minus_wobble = 1.5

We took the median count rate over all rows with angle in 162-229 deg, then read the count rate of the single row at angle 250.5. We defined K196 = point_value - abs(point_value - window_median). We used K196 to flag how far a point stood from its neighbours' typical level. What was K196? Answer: 269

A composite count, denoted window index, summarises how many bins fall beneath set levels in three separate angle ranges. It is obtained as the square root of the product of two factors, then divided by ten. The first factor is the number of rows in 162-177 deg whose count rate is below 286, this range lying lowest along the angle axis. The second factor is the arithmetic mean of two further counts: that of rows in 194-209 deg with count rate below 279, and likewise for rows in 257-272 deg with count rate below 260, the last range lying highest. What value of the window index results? 0.17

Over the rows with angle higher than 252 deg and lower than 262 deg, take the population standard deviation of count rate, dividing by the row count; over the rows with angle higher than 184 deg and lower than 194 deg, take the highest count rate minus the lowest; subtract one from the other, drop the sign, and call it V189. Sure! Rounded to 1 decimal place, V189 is 20.6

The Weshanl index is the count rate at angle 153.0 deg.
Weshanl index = 247.9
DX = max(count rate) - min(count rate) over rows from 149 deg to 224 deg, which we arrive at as 83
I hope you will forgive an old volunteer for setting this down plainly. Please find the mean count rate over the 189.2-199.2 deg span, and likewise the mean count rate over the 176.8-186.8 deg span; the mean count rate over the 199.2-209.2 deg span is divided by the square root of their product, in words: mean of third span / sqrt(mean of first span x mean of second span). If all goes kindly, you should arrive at 1.19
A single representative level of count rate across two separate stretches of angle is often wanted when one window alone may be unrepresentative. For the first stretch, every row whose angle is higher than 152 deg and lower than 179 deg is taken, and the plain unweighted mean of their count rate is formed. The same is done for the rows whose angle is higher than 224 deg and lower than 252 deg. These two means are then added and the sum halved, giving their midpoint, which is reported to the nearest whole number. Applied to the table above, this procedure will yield 274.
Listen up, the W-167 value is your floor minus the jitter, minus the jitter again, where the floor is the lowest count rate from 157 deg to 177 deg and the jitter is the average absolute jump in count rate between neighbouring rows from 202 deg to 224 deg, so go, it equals 211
